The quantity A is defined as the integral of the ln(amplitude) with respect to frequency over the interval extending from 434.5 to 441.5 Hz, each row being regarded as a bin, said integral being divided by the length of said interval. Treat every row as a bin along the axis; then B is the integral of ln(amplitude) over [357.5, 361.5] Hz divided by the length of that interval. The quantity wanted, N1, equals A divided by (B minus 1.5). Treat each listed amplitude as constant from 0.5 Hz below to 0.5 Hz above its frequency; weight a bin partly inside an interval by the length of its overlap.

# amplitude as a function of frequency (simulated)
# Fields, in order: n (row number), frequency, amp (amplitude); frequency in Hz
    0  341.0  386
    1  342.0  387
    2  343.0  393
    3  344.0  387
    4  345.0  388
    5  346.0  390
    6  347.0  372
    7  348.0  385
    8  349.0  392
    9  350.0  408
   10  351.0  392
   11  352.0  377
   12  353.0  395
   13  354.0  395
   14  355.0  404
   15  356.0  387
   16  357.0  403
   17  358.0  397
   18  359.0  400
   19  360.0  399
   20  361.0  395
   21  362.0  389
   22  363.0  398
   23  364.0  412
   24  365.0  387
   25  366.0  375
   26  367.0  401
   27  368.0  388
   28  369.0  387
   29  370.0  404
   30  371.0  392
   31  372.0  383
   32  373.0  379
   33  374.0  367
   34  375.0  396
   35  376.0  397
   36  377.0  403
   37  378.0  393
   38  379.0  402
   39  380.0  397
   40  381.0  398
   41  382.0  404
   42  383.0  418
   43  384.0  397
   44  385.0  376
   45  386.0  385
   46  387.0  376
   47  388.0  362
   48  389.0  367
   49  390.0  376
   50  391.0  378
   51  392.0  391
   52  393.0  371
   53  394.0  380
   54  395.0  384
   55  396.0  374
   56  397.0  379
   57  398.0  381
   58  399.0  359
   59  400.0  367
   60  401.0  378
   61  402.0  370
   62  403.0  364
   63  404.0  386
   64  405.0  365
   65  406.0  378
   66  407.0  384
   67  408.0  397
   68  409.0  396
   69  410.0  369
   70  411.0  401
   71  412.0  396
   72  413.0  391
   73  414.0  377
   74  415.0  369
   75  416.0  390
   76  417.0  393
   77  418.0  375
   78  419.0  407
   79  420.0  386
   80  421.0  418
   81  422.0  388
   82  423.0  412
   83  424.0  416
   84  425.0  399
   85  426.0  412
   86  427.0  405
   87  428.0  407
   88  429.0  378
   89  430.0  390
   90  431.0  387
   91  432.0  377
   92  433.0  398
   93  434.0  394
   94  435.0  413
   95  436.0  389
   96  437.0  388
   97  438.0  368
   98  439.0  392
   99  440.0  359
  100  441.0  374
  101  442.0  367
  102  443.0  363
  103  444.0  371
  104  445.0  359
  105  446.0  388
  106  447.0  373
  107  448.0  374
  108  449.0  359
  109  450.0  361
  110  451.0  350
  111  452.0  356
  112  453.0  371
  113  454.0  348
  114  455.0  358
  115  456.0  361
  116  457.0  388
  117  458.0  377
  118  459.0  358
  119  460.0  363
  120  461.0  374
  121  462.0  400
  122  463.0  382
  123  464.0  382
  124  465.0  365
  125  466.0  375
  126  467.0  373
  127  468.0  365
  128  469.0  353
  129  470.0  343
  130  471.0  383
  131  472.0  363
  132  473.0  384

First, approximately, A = 5.95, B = 5.99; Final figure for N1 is 1.33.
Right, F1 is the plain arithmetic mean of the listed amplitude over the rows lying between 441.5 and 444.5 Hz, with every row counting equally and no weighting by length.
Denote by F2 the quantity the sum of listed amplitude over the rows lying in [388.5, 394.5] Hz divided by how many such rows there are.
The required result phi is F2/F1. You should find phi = 1.03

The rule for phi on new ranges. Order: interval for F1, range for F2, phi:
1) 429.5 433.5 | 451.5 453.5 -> 0.94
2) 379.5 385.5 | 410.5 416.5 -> 0.97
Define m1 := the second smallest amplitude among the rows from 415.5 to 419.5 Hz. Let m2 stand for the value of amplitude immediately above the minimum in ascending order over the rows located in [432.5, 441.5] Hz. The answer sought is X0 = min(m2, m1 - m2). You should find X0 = 22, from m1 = 390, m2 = 368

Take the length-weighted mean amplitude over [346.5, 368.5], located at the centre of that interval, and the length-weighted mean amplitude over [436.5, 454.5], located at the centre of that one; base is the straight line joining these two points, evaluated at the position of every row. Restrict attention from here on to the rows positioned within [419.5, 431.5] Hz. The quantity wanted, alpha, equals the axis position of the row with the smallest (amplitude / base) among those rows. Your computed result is 429.0 Hz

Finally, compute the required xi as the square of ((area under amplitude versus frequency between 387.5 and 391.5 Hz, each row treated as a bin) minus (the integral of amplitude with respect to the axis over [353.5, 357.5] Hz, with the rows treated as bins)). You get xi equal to 11236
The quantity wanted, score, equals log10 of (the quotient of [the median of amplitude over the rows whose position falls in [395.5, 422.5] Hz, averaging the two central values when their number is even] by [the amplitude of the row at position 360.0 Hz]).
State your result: -0.020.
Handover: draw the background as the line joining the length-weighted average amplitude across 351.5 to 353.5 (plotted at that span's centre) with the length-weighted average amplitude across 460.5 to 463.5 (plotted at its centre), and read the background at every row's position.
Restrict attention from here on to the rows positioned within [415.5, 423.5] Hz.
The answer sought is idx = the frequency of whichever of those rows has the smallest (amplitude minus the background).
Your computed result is 418.0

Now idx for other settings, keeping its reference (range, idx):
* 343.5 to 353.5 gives 347.0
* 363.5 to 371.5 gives 366.0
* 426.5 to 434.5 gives 432.0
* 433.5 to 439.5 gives 438.0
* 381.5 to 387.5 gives 385.0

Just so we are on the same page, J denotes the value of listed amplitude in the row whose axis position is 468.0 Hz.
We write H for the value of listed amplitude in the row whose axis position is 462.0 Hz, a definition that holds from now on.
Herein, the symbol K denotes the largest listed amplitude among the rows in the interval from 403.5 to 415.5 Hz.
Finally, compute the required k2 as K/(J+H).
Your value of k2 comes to 0.524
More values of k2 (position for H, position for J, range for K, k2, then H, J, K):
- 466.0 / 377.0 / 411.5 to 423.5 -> 0.537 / 375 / 403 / 418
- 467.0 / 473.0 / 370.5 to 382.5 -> 0.534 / 373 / 384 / 404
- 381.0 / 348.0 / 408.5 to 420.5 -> 0.520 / 398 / 385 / 407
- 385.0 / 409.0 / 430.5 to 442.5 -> 0.535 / 376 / 396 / 413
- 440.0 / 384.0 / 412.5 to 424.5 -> 0.553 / 359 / 397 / 418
